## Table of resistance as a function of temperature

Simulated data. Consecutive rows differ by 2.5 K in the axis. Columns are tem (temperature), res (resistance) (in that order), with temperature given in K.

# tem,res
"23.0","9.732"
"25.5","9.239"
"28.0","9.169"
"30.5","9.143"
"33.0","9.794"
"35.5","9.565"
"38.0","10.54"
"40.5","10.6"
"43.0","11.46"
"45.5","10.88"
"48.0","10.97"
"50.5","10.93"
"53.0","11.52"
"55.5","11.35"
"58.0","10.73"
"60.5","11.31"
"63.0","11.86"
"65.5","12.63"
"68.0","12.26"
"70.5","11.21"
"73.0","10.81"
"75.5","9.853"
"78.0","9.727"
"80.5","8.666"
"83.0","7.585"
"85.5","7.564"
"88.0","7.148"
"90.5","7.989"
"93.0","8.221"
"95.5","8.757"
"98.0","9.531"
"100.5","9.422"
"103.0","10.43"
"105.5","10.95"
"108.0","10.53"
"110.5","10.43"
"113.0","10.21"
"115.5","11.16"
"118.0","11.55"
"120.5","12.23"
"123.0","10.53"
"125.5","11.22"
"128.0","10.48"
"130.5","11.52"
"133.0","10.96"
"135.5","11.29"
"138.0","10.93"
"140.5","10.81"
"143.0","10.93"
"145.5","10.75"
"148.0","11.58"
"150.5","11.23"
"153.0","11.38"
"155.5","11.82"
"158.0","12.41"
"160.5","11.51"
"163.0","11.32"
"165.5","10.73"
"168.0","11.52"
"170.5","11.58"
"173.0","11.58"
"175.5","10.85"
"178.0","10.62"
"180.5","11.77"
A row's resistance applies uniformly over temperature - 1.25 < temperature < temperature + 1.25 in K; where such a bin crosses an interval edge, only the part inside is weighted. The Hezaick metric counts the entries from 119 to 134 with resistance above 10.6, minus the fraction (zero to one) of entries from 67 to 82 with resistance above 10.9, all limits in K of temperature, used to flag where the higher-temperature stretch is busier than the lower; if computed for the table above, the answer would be 3.7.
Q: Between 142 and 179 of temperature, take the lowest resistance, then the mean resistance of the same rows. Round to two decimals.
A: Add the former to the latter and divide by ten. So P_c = 2.19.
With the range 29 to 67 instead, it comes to 2.00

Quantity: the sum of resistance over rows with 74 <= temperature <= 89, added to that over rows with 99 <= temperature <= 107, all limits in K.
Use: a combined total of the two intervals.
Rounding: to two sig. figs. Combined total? 81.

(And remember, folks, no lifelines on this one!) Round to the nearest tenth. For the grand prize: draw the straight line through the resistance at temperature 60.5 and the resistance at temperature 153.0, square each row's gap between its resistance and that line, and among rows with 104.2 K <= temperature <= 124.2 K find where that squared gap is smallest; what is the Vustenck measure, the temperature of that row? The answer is 115.5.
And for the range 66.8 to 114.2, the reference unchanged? 70.5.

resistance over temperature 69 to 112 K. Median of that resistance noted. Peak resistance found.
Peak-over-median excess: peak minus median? 1.68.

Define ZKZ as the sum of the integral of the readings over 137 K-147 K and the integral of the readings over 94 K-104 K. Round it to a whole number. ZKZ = 204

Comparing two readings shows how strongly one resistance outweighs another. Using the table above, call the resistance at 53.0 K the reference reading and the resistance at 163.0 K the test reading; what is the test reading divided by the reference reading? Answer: 0.98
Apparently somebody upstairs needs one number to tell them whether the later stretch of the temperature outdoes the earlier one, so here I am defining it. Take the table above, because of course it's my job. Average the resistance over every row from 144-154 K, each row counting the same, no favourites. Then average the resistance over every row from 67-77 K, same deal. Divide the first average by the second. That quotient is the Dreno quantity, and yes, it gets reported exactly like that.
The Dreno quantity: 1.02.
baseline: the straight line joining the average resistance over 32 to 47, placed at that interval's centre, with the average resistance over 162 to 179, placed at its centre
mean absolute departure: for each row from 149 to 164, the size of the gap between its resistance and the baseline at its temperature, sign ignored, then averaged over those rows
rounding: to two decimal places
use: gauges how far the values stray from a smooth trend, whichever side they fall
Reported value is 0.51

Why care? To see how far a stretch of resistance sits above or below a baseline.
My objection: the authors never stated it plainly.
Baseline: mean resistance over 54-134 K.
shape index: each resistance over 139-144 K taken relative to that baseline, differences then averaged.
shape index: 0.59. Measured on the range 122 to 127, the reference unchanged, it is 0.60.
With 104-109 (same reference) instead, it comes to 0.46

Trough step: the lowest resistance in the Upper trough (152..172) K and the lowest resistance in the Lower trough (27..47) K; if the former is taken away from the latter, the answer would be -1.6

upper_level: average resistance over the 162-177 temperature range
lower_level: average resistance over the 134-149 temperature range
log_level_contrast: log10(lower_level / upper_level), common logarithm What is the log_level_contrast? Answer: -0.008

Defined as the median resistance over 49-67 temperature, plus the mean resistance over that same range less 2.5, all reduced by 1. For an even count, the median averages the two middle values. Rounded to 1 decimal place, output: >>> 19.3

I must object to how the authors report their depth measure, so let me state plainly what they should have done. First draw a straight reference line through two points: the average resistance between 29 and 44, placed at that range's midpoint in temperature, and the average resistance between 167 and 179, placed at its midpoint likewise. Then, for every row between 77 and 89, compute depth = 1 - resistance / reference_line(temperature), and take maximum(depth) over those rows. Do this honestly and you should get 0.32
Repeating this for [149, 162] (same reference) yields -0.02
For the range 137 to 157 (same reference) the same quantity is 0.02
